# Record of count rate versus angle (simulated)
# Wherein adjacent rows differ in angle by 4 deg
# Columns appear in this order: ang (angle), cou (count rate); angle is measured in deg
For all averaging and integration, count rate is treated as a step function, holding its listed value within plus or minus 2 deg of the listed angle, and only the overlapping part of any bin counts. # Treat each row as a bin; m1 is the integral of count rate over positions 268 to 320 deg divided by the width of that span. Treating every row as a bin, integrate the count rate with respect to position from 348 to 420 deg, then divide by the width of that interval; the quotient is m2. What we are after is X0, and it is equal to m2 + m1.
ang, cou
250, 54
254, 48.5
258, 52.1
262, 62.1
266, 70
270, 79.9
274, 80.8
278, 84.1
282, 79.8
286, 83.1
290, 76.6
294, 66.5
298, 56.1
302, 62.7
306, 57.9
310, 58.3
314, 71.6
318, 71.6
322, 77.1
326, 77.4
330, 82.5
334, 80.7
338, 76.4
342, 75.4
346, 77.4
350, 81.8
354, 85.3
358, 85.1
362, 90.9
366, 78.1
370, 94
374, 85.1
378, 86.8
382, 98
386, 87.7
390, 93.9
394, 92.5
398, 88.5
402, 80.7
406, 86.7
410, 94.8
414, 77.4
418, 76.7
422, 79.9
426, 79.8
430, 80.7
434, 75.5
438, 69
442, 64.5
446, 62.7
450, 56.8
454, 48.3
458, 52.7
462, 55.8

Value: 158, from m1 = 71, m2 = 87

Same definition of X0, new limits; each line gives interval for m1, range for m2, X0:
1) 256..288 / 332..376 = 157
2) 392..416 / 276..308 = 158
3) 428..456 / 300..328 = 133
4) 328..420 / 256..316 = 155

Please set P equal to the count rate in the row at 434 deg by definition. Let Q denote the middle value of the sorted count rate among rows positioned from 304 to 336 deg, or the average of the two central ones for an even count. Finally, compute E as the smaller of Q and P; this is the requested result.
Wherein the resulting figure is 74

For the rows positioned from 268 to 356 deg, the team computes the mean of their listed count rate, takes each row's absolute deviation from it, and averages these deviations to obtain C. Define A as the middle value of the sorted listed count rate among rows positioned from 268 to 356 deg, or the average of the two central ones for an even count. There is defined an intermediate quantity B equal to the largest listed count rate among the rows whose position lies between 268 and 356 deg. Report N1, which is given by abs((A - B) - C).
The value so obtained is 15.1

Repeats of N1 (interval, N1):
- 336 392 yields 18.3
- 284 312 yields 28.6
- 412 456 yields 14.2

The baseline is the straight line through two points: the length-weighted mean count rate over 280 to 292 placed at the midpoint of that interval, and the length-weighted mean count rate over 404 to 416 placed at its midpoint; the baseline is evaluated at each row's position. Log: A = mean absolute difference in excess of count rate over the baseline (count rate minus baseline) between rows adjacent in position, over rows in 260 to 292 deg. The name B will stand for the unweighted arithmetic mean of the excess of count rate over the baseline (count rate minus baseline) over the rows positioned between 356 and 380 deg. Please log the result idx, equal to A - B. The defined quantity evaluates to 3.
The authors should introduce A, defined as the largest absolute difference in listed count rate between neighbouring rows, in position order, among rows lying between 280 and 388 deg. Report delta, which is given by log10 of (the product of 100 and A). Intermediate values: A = 15.9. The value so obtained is 3.20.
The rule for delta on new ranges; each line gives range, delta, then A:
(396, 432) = 3.24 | 17.4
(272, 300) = 3.02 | 10.4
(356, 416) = 3.24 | 17.4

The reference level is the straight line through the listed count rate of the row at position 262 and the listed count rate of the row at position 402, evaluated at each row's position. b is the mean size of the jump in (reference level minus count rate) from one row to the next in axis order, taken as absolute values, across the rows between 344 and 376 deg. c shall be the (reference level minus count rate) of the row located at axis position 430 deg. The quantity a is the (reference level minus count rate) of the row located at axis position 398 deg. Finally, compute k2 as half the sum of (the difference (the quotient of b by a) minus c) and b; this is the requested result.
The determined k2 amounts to 1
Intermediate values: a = -8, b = 7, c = 4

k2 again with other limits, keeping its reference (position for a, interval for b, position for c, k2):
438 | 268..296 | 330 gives 8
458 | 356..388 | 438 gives -3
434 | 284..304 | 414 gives 2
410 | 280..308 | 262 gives 3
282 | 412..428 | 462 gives -16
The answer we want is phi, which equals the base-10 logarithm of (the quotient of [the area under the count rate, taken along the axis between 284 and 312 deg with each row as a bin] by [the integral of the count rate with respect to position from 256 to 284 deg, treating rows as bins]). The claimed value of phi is -0.04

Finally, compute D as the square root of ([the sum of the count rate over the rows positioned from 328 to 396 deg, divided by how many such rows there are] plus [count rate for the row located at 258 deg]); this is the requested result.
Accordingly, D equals 11.7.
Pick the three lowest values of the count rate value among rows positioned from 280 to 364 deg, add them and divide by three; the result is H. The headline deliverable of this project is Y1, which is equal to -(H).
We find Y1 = -57.4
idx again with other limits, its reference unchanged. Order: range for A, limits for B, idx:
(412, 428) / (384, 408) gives -1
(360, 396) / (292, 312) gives 29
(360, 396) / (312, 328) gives 16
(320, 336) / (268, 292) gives 1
